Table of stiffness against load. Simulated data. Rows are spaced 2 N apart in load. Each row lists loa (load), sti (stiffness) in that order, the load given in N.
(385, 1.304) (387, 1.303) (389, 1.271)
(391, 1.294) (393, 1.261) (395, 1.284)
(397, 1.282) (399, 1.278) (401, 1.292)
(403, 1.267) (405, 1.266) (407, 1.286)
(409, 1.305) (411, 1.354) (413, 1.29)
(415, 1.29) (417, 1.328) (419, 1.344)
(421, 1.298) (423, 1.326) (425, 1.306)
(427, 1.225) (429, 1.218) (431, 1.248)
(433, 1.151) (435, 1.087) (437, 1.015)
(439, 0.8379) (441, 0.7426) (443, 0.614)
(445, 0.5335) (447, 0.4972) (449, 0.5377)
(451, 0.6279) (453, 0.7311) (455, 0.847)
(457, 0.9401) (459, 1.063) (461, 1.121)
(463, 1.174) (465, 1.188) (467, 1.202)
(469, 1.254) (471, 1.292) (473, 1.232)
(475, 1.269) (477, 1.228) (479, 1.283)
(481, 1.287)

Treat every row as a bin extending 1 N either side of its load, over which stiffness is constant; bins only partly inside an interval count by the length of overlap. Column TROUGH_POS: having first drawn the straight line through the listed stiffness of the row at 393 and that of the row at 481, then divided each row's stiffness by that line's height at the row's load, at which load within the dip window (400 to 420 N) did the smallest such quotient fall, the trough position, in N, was 405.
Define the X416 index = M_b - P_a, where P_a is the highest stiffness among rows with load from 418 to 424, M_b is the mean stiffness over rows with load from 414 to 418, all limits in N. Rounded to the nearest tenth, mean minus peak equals 0.0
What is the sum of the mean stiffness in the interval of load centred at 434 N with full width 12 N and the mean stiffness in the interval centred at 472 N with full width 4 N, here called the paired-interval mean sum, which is 2.35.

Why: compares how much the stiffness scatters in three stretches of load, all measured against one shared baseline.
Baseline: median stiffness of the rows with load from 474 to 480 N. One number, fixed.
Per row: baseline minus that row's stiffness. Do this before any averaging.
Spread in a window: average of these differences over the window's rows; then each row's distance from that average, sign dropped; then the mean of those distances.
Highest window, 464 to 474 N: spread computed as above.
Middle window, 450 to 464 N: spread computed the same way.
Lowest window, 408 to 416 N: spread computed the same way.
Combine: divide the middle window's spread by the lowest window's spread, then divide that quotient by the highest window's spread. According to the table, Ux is 238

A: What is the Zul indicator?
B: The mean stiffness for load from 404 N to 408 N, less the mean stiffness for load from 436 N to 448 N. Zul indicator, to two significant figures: 0.57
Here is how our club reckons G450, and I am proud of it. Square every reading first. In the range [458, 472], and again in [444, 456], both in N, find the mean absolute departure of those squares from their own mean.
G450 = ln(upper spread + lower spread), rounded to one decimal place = -1.3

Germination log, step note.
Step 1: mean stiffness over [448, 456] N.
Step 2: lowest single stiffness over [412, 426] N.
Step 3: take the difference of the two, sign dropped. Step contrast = 0.60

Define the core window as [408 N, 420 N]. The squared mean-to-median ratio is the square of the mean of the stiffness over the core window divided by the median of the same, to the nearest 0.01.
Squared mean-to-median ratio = 1.00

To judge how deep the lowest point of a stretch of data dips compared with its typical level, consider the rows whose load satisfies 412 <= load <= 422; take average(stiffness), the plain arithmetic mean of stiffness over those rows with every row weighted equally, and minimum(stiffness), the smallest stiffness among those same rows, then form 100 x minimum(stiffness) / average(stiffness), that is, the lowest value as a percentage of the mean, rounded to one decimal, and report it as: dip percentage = 98.5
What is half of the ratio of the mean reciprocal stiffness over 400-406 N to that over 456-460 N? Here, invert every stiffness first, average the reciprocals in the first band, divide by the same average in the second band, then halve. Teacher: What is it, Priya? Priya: 0.39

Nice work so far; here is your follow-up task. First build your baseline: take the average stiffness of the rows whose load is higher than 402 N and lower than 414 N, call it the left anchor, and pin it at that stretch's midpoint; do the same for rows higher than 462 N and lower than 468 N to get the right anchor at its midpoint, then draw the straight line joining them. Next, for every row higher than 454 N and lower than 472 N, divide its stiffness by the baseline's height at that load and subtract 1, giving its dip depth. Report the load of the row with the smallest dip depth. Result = 455 N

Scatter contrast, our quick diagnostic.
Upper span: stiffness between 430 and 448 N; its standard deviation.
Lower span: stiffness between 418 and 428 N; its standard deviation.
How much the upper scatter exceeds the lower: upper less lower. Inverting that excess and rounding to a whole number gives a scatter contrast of 4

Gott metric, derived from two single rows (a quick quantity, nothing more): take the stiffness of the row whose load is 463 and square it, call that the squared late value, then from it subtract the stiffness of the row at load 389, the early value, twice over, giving -1.16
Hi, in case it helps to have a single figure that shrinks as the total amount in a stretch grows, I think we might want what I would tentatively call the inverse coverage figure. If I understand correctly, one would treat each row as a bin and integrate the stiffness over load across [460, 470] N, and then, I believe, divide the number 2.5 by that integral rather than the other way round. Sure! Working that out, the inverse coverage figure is 0.210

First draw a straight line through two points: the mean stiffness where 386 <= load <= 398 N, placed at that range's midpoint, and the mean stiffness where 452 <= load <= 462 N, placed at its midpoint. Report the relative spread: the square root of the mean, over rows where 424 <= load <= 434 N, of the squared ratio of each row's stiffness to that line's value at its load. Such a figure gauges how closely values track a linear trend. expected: 1.1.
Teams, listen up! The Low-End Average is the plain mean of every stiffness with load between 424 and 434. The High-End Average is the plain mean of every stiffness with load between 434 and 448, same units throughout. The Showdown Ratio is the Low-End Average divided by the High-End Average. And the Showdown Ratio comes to 1.6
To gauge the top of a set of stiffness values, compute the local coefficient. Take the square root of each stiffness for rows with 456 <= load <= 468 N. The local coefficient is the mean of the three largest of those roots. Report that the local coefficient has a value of 1.09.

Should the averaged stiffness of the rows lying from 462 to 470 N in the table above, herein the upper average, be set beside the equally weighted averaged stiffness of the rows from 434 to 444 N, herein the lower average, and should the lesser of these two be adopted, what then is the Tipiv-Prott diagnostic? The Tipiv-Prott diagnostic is 0.86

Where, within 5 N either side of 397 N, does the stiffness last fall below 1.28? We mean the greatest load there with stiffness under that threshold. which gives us 399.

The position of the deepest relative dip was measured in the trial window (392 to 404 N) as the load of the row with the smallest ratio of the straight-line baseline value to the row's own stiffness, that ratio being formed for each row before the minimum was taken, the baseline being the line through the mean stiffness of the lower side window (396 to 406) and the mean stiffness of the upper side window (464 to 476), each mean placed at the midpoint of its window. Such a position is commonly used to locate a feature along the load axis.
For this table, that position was 401 N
